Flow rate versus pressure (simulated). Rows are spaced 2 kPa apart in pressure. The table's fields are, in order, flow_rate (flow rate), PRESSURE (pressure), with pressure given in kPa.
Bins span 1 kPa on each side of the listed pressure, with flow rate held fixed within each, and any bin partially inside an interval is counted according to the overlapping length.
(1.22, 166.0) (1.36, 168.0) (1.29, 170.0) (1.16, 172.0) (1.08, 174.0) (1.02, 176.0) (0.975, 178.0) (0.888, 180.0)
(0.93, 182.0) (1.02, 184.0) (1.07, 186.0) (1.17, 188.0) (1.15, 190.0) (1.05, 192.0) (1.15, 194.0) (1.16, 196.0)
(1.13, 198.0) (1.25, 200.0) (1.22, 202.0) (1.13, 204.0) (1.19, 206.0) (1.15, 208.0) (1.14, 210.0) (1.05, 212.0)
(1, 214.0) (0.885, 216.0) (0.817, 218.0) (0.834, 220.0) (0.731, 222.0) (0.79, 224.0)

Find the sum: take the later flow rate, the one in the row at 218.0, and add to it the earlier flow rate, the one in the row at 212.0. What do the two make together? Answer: 1.9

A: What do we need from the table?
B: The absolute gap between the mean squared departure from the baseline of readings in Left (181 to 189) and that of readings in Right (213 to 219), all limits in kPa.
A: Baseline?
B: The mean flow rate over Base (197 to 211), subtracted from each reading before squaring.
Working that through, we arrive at 0.06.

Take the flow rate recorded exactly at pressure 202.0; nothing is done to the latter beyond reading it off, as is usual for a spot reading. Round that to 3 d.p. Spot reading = 1.220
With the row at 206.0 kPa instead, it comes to 1.190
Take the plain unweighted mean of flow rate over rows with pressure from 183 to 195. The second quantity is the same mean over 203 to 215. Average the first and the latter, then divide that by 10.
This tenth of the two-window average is 0.111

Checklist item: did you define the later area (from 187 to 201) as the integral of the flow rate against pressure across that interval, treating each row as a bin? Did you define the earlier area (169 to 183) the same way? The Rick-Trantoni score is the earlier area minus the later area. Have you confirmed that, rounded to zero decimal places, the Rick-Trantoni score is -1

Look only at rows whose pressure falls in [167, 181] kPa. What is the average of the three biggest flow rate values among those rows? 1.27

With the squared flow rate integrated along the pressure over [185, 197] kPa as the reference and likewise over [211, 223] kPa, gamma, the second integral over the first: 0.63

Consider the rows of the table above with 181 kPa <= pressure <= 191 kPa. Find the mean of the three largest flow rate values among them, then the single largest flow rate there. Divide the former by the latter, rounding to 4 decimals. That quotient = 0.9658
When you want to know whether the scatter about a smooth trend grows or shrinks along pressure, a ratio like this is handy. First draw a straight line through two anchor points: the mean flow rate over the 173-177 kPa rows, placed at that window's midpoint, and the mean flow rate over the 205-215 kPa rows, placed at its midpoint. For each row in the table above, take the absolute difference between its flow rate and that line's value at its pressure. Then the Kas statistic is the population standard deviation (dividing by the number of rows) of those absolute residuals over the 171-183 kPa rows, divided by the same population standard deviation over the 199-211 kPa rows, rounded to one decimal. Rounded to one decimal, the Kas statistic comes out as 1.1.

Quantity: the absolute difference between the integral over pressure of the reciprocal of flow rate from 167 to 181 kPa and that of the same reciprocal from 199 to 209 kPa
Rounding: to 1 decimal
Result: 4.4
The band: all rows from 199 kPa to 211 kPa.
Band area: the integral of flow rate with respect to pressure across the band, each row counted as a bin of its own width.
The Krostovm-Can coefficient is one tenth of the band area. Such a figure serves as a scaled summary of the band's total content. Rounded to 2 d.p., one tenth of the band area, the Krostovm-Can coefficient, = 1.42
